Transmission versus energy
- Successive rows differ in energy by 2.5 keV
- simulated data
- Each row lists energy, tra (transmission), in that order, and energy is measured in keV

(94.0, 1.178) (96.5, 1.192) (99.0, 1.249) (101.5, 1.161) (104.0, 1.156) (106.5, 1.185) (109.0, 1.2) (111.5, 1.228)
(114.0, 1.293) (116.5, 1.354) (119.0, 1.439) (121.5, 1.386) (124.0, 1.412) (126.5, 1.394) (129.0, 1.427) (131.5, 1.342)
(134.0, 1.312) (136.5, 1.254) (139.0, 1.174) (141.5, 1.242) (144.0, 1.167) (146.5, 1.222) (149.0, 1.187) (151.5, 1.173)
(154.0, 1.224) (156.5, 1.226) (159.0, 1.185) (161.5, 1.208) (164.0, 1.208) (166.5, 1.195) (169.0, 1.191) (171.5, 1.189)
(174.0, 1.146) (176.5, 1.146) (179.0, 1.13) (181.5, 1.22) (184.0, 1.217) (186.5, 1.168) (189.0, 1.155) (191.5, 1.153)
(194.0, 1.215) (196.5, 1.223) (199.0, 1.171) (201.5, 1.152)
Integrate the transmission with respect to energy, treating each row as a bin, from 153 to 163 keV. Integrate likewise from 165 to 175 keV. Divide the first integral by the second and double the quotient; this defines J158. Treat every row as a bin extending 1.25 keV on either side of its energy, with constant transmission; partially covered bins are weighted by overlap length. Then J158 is 2.05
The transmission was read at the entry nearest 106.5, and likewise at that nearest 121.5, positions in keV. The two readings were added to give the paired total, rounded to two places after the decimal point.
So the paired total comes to 2.57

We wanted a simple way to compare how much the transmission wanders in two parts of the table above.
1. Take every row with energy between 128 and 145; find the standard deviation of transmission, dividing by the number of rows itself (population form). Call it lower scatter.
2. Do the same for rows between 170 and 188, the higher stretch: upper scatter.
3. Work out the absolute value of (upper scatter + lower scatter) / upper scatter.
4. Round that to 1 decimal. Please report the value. 3.6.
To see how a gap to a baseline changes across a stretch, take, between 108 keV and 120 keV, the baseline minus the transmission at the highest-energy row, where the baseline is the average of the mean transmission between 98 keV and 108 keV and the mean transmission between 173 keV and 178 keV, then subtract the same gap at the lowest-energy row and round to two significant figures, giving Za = -0.24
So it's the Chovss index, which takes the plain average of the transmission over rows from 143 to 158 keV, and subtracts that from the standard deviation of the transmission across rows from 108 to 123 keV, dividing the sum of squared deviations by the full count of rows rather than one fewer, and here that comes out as -1.115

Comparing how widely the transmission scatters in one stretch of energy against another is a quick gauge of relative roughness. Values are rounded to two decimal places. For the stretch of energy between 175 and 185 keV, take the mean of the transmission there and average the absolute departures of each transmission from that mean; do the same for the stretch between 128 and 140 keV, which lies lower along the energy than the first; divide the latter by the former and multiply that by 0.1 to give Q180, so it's 0.17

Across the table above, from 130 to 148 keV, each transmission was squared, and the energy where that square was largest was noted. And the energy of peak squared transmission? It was 131.5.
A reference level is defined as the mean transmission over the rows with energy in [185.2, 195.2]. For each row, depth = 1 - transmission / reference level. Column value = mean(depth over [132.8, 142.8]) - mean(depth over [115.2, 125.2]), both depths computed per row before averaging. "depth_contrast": 0.130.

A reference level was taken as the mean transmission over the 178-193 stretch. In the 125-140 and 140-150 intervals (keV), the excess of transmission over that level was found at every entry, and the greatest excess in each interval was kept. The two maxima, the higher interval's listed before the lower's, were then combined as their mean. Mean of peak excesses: 0.16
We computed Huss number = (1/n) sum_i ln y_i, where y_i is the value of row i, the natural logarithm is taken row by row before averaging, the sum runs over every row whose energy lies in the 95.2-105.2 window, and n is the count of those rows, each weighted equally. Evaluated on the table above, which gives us 0.17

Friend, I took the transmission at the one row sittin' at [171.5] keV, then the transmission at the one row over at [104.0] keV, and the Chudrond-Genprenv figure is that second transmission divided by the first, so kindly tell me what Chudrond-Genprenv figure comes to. 0.97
